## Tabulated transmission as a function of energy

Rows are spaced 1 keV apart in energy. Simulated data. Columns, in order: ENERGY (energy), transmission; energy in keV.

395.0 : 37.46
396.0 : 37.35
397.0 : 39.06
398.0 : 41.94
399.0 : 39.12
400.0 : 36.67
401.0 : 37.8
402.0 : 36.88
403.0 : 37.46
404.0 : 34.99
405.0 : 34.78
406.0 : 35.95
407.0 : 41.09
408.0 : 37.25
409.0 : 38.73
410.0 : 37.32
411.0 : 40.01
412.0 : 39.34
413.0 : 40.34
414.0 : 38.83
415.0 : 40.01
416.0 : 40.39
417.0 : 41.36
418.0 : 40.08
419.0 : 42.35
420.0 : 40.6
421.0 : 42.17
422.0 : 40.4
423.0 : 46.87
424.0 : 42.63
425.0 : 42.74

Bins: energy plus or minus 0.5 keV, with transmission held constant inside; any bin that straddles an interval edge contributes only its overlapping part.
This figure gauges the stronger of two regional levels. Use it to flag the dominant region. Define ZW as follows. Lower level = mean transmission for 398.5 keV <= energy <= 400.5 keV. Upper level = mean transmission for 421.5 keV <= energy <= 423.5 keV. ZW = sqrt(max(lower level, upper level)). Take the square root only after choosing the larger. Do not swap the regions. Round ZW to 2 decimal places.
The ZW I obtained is 6.61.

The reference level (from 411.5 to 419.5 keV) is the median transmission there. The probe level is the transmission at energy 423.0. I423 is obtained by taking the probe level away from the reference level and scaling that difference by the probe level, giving -0.14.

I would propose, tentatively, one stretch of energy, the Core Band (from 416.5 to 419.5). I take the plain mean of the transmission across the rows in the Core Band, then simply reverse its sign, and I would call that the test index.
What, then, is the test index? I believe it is -41.3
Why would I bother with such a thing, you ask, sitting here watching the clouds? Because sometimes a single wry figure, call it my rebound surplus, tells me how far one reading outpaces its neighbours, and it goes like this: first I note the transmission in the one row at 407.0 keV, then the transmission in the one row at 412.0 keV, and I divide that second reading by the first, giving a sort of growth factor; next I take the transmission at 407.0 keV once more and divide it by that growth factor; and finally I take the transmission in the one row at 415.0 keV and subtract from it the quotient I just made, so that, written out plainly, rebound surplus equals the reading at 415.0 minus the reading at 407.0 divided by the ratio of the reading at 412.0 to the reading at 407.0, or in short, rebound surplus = -3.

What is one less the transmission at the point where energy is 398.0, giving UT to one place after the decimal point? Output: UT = -40.9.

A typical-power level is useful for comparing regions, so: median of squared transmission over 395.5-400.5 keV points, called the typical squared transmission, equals 1526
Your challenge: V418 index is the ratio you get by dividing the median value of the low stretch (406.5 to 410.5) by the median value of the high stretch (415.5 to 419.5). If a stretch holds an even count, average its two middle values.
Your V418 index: 0.93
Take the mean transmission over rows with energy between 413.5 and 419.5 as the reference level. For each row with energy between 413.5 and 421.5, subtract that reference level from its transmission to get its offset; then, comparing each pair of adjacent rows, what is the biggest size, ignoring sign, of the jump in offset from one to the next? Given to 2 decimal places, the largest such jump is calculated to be 2.27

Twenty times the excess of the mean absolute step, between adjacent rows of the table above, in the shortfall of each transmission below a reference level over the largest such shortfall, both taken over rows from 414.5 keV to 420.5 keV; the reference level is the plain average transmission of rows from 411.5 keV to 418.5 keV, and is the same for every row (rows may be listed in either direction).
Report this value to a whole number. 26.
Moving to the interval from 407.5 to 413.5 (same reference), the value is -27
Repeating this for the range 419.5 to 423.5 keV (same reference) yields 72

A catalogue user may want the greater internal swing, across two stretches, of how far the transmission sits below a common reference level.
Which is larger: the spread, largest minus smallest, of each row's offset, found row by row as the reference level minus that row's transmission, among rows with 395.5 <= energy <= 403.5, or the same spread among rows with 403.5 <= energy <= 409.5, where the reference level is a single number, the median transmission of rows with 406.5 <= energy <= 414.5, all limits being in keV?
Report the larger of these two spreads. 6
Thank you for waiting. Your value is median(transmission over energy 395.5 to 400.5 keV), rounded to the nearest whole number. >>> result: 39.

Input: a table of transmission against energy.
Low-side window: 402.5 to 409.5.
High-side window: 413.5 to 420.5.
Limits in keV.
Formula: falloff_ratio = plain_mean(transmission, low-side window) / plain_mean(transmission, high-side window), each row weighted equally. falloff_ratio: 0.918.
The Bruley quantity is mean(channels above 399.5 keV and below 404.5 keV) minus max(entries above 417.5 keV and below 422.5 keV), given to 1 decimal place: -5.6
